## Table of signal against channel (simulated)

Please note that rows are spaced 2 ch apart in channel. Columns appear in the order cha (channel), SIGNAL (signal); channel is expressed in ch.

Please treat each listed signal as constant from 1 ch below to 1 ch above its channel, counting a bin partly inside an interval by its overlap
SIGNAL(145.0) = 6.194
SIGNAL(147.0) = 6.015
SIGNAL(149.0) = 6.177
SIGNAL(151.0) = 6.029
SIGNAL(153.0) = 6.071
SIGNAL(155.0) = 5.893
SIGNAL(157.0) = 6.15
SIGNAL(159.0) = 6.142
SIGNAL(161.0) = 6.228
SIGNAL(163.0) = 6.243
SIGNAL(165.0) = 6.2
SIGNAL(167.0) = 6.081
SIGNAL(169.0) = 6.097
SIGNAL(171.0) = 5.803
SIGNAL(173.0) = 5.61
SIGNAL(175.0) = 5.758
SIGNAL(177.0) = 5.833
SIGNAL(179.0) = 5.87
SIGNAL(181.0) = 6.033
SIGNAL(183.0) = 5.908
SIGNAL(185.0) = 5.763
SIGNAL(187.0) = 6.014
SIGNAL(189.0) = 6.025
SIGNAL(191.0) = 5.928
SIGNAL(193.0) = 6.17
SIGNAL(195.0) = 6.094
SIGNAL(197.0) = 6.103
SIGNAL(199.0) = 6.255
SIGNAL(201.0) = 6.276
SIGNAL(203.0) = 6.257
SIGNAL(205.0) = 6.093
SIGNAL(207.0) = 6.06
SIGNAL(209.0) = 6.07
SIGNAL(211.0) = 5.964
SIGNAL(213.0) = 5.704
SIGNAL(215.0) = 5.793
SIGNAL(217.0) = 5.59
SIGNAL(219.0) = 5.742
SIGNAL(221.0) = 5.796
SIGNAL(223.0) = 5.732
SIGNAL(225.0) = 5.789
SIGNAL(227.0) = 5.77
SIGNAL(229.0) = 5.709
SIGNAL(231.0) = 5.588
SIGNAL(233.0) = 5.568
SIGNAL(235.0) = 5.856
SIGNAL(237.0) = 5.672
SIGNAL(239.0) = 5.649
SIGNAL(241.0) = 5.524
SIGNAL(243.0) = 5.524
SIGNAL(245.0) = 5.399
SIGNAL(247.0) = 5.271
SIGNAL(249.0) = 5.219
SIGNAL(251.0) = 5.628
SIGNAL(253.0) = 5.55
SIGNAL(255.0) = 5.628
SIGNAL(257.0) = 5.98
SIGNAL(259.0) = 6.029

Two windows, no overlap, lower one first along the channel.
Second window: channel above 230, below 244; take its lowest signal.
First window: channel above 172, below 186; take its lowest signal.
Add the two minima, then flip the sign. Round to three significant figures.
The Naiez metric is -11.1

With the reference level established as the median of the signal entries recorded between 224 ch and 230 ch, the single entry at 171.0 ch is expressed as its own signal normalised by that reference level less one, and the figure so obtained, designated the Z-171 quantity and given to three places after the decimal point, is 0.006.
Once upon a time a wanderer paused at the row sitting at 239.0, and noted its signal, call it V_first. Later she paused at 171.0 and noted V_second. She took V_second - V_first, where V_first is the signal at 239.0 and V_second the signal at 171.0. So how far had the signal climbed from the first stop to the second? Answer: 0.15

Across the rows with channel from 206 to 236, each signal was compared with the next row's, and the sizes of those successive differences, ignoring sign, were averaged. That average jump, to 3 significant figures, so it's 0.107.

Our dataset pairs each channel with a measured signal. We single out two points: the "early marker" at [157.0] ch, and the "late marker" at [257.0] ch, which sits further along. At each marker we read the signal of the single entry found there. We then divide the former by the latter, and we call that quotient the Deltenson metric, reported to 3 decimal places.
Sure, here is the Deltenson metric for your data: 1.028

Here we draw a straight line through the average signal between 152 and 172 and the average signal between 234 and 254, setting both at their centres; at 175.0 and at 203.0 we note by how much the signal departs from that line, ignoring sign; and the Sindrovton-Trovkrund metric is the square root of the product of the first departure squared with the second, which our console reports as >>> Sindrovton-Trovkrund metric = 0.16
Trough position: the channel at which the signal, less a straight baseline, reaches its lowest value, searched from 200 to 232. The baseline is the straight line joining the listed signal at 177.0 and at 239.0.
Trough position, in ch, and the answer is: 217.0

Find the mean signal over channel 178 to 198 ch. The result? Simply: 5.99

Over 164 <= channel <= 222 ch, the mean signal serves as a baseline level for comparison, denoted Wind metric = 5.96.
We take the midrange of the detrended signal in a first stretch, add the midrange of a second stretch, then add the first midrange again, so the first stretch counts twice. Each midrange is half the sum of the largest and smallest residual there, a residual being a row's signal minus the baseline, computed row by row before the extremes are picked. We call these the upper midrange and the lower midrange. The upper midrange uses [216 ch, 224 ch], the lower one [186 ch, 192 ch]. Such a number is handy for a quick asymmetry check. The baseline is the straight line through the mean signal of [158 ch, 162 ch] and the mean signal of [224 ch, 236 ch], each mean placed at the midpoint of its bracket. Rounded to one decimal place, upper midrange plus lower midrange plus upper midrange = -0.2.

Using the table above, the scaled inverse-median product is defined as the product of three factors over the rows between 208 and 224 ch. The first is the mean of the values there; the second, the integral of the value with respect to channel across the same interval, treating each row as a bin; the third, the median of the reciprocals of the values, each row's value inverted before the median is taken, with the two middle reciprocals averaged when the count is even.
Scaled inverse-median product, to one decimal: 93.3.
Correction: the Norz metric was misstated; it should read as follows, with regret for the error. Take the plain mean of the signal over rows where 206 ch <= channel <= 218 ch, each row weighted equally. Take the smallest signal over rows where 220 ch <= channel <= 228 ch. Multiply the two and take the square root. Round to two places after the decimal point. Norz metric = 5.80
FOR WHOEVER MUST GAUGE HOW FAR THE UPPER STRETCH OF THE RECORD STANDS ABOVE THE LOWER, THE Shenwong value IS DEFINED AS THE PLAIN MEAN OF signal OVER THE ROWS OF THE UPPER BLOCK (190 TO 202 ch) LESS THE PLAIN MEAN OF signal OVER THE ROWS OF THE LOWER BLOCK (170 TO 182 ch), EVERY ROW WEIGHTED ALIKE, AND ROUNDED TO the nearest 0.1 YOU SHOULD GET 0.3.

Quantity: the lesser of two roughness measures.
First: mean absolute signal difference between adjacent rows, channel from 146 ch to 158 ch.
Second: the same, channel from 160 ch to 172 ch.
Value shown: 0.097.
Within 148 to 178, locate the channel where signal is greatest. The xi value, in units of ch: 163.0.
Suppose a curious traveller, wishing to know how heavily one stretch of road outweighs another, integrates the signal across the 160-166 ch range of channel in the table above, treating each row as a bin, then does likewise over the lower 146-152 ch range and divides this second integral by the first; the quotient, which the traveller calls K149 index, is 0.98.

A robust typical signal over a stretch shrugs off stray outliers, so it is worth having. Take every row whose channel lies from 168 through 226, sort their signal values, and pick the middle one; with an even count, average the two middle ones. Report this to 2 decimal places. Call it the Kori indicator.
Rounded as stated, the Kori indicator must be 5.93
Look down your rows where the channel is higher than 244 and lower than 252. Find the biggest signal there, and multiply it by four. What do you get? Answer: 22.5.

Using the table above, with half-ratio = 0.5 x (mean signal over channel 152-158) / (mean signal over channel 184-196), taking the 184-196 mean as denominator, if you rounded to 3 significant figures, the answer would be 0.503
